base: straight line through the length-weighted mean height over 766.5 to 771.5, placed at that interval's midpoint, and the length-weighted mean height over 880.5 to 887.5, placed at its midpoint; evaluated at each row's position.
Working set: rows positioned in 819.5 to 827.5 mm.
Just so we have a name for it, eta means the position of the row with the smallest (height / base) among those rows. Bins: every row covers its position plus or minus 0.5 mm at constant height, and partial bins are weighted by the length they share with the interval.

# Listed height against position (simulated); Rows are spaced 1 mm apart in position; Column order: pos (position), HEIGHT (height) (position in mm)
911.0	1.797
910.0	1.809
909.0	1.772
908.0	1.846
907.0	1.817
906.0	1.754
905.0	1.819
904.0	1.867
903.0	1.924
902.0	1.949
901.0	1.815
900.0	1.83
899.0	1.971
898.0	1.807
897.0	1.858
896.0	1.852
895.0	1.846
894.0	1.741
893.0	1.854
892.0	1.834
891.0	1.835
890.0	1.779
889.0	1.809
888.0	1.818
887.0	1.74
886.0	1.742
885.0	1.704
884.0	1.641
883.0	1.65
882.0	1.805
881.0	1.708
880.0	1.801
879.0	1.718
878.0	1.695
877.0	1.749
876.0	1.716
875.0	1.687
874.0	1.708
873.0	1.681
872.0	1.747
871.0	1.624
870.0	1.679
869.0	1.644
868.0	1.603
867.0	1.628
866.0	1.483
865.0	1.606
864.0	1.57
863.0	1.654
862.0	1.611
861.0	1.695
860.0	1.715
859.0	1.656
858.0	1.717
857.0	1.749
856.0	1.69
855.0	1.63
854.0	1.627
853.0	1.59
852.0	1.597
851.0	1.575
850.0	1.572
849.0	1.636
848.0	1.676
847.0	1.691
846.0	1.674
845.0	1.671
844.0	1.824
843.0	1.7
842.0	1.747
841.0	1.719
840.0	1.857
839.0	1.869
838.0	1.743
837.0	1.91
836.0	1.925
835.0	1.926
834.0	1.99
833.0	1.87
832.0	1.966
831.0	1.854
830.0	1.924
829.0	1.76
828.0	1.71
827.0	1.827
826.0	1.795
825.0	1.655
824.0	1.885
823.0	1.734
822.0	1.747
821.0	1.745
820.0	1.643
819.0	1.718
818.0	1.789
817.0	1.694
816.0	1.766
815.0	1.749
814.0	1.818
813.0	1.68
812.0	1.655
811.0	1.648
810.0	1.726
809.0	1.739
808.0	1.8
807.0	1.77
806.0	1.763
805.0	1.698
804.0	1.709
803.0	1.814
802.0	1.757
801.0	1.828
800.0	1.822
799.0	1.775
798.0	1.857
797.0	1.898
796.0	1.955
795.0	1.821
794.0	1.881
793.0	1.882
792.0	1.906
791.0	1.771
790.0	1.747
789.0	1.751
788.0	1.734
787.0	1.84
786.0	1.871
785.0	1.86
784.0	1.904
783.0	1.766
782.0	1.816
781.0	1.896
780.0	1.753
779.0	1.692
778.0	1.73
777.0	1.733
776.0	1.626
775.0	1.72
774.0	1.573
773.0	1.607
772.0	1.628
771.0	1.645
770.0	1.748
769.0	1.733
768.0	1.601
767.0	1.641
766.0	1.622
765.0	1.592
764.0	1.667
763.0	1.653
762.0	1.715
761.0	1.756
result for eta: 820.0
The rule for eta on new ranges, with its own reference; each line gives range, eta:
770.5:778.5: 774.0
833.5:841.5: 841.0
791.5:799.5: 799.0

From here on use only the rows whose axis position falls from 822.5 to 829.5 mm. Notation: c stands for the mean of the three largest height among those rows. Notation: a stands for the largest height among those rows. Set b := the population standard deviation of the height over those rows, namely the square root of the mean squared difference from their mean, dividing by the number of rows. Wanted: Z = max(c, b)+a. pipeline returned 3.72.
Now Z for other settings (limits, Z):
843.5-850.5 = 3.55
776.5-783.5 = 3.72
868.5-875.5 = 3.46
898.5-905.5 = 3.92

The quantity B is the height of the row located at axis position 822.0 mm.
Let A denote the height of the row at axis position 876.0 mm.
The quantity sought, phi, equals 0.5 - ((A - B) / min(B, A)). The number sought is 0.518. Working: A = 1.716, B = 1.747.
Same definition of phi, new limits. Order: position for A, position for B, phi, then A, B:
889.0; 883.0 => 0.404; 1.809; 1.65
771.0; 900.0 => 0.612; 1.645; 1.83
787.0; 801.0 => 0.493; 1.84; 1.828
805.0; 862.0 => 0.446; 1.698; 1.611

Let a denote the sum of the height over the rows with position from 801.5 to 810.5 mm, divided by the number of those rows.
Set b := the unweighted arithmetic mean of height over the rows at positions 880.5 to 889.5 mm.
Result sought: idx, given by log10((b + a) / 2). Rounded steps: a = 1.75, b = 1.74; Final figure 0.242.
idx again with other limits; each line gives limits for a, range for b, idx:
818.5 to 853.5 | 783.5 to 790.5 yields 0.253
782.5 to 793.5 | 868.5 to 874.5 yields 0.243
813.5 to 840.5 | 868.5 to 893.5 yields 0.249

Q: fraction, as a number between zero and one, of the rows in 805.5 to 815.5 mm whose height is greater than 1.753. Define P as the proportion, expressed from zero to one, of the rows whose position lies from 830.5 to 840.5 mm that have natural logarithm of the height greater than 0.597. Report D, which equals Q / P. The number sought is 0.44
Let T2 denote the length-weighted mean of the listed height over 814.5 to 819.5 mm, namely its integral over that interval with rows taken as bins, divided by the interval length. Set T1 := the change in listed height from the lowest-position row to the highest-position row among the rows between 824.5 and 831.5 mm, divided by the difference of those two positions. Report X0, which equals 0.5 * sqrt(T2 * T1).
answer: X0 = 0.120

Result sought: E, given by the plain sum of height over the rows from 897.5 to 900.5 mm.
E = 5.61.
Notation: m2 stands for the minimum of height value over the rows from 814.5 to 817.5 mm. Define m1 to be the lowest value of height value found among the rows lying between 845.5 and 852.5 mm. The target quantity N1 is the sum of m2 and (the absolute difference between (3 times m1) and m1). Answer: 4.8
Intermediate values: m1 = 1.572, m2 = 1.694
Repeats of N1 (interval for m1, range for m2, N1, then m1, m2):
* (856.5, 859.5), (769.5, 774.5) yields 4.9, 1.656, 1.573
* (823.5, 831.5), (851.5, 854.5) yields 4.9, 1.655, 1.59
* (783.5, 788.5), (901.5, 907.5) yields 5.2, 1.734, 1.754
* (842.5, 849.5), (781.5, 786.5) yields 5.0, 1.636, 1.766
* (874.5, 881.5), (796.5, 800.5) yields 5.1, 1.687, 1.775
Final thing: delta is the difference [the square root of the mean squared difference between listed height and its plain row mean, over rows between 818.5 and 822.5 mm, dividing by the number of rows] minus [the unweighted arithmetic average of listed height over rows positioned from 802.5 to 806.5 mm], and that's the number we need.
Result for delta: -1.70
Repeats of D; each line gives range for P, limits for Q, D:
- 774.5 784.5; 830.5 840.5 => 4.50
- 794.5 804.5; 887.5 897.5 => 1.50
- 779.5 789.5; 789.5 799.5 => 1.80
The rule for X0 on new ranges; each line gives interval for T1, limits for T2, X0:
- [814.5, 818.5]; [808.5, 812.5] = 0.075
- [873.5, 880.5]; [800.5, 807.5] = 0.083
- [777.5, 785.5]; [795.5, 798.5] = 0.094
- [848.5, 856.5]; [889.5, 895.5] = 0.059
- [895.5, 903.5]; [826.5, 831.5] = 0.068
